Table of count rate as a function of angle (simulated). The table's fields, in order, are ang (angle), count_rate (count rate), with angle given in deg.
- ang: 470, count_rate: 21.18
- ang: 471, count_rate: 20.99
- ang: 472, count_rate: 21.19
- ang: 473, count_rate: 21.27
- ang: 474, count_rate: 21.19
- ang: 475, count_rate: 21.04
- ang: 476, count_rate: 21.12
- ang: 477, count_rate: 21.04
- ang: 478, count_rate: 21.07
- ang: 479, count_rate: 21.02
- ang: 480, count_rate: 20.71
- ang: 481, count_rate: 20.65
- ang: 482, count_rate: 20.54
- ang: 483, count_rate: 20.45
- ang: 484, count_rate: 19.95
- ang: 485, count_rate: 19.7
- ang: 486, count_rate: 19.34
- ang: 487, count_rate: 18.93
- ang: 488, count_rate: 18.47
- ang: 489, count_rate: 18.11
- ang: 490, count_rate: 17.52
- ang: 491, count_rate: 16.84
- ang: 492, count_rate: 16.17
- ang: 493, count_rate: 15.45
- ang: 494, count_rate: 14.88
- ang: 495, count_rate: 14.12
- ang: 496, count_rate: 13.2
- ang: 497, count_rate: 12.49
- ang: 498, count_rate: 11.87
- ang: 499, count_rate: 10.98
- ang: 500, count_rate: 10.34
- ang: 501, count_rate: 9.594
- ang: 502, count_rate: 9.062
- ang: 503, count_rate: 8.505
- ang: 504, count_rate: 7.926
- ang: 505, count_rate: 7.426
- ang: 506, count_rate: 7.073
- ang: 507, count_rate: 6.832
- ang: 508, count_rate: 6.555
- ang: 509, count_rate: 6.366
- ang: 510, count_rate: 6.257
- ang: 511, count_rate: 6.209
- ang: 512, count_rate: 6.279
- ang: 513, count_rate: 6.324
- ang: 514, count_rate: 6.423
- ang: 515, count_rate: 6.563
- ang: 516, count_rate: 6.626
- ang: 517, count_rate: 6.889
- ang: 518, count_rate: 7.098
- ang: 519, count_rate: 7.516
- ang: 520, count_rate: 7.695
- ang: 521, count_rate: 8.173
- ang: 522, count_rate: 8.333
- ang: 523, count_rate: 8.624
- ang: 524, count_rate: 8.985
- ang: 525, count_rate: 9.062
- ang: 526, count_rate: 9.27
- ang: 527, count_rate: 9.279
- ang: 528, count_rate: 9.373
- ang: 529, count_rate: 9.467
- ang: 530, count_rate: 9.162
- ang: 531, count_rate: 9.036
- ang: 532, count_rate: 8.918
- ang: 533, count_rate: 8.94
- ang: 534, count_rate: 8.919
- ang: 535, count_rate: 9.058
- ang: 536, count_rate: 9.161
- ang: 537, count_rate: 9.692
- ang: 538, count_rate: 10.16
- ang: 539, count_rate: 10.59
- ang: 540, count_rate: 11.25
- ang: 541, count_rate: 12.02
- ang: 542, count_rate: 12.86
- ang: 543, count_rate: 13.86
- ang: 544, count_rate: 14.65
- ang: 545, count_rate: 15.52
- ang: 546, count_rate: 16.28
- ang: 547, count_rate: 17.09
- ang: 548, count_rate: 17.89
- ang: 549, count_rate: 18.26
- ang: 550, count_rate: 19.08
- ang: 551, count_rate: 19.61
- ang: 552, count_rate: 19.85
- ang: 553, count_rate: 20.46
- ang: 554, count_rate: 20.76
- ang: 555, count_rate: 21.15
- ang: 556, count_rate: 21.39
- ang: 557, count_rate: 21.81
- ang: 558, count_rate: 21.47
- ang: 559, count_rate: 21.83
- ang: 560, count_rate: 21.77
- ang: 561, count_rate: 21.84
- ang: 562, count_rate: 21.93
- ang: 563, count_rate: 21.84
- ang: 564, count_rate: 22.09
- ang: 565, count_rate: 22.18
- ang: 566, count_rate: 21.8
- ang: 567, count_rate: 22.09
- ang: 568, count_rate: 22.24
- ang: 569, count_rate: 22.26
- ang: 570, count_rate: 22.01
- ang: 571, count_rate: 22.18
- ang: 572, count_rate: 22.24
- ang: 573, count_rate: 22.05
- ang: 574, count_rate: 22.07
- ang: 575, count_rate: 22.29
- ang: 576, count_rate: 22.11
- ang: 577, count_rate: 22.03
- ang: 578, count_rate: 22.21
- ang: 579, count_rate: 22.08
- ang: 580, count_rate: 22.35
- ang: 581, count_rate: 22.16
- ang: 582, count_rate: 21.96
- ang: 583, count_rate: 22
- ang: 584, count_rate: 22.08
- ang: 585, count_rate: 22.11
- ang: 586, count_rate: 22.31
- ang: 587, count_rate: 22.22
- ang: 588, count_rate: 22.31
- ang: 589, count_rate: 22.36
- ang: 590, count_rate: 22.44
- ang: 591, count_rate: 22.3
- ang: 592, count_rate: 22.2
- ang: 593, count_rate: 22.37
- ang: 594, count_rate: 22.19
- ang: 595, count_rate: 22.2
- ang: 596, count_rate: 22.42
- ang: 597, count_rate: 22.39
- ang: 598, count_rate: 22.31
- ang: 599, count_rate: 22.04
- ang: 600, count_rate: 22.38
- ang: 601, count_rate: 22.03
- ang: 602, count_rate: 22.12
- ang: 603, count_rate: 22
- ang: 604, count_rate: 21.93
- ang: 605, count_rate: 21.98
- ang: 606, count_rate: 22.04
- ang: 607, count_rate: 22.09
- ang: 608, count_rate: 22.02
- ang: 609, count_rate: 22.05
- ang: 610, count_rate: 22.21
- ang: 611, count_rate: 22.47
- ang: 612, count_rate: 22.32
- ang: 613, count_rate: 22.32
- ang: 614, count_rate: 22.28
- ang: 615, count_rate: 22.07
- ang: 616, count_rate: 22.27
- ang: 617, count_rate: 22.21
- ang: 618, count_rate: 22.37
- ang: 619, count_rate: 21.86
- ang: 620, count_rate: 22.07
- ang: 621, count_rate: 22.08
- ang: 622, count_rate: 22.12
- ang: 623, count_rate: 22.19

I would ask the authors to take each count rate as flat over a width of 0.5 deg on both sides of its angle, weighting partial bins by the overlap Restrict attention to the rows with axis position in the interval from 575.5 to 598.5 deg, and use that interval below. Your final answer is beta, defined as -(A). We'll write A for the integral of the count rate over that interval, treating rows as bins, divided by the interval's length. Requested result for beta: -22.2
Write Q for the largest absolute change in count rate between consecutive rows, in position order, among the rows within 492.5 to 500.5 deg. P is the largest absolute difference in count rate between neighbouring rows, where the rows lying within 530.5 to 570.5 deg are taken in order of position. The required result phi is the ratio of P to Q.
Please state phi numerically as 1.1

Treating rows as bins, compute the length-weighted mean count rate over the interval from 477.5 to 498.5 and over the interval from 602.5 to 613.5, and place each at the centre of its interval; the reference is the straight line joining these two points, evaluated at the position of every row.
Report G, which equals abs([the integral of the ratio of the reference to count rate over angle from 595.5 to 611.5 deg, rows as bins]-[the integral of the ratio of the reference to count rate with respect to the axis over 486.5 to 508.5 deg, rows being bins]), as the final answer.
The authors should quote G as 20.5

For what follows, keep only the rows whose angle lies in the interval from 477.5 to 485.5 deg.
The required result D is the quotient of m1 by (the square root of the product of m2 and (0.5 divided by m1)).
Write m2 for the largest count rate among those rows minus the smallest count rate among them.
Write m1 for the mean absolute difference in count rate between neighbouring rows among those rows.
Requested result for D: 0.10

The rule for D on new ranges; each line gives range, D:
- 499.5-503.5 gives 0.50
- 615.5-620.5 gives 0.23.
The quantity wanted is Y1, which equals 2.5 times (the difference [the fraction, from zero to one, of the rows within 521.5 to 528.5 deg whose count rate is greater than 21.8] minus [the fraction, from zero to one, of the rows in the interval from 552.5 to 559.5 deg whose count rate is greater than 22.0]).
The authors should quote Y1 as 0.0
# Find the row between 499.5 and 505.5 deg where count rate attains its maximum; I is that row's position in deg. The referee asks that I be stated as 500 deg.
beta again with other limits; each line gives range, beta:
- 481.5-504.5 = -15.0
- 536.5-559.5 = -16.8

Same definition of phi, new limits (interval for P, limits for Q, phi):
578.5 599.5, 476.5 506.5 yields 0.3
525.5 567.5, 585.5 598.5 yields 4.5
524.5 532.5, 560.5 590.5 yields 0.8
